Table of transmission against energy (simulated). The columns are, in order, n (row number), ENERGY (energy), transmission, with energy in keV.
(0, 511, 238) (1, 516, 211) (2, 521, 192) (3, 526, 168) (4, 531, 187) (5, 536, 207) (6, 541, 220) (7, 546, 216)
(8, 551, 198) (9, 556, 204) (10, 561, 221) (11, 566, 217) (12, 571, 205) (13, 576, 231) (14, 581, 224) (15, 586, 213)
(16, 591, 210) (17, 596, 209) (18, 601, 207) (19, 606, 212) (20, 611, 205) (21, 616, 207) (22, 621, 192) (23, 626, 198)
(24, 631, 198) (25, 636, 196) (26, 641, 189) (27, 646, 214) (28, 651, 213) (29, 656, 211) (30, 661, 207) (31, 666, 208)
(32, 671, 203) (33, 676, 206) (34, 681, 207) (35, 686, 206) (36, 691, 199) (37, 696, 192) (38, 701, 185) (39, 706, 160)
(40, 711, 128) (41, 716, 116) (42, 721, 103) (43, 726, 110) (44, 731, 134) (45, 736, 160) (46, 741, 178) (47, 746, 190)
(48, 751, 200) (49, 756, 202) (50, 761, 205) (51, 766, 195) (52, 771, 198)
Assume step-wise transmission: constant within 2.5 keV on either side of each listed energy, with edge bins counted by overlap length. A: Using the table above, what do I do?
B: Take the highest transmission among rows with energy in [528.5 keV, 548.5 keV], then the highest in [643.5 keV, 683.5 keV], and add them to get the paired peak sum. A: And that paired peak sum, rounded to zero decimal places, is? 434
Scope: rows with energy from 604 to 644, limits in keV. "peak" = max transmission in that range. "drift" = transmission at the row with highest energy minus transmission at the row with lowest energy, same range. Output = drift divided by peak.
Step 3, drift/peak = -0.11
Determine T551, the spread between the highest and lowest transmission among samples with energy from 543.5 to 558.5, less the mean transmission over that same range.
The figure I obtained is -188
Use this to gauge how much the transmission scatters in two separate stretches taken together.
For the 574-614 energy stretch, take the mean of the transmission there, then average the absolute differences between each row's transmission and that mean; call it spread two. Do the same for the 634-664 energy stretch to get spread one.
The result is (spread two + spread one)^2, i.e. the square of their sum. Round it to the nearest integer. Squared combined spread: 229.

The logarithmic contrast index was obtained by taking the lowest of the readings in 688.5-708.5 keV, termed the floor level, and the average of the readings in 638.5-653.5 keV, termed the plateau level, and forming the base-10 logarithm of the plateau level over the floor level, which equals 0.11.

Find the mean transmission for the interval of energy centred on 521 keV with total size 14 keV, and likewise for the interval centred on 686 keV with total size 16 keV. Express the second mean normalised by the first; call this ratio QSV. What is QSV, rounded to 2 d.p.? 1.07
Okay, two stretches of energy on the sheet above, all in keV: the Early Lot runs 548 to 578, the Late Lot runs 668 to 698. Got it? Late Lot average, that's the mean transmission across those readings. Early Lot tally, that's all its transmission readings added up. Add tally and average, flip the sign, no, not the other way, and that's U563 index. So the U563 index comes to -1478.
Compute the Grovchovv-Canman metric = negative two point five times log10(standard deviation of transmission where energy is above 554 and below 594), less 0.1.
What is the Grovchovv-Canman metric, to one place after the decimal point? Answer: -2.5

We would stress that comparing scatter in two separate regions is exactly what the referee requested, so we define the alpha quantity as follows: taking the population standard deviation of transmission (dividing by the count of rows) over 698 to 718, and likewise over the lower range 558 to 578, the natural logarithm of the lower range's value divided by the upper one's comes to -1.1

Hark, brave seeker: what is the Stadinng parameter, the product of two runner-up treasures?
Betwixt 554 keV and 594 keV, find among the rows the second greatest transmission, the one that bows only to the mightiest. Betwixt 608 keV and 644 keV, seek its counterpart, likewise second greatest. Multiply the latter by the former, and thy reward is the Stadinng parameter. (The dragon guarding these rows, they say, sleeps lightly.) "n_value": 45920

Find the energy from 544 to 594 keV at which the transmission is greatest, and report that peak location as 576 keV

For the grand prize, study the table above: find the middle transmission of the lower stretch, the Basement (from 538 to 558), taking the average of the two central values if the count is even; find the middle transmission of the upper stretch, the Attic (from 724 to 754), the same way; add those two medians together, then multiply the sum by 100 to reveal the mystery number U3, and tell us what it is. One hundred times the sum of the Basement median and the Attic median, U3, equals 37900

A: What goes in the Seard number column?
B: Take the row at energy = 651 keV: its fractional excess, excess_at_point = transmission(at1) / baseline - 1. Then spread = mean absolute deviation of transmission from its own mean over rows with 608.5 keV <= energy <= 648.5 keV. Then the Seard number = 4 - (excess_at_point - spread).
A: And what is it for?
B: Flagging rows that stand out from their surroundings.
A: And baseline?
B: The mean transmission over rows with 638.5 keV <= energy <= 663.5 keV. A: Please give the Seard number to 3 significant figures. 10.6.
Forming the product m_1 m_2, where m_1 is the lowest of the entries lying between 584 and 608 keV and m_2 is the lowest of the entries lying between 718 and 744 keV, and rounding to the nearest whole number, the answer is 21321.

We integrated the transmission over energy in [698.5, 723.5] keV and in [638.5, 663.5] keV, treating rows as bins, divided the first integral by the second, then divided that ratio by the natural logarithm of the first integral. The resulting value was 0.082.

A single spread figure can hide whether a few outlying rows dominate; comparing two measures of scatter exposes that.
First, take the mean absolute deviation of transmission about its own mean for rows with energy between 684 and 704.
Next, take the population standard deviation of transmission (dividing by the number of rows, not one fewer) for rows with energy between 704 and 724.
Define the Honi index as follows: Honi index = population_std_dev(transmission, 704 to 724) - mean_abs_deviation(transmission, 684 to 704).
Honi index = 14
